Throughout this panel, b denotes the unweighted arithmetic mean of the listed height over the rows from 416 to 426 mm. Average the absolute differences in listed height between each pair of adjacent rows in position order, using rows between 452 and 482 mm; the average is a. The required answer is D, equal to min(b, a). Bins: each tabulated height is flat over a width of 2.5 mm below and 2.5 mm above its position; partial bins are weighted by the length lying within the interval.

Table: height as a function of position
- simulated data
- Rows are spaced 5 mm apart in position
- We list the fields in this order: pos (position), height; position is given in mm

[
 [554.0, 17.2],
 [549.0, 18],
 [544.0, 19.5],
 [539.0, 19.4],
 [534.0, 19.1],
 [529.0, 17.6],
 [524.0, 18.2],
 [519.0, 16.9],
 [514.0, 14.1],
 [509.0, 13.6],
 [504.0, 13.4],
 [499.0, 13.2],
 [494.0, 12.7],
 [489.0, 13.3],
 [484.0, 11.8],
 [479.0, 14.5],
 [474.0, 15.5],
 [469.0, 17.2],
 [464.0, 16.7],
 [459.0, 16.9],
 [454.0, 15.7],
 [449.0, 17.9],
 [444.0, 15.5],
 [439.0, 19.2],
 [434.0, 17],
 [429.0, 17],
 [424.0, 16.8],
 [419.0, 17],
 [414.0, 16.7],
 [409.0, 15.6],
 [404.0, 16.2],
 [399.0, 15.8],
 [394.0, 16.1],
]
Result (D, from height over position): 0.9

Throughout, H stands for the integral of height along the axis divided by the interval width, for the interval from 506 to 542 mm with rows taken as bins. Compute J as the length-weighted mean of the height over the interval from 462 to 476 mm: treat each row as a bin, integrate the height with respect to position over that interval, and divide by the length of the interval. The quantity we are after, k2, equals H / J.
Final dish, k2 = 1.03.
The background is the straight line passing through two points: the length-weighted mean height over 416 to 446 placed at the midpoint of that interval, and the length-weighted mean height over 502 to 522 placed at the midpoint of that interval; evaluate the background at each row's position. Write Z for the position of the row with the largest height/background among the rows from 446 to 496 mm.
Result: 449.0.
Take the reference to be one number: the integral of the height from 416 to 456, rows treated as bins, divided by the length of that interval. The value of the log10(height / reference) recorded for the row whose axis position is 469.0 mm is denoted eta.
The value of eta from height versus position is 0.00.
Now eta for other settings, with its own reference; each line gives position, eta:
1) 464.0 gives -0.01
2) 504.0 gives -0.10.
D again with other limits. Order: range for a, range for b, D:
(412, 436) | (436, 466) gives 0.2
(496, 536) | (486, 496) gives 1.0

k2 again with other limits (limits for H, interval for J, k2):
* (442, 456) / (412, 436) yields 0.97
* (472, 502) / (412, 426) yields 0.80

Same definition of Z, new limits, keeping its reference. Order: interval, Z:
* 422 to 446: 439.0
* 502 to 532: 524.0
